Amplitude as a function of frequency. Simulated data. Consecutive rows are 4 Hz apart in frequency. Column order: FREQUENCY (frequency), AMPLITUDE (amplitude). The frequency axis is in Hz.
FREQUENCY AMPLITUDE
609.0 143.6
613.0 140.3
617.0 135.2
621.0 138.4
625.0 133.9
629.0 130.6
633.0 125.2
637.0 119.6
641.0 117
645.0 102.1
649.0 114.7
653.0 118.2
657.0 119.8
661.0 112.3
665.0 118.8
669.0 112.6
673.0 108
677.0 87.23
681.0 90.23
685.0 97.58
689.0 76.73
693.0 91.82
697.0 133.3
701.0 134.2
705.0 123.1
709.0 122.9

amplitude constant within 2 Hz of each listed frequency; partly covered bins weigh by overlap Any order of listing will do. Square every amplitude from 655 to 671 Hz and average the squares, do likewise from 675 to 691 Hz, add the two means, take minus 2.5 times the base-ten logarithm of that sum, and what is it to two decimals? -10.82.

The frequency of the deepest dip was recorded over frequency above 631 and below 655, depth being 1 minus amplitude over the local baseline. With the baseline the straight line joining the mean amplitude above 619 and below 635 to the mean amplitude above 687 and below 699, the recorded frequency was 645.0 Hz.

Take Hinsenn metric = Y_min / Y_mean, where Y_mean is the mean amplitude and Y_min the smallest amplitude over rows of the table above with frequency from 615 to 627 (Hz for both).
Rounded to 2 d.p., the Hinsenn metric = 0.99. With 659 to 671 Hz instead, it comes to 0.98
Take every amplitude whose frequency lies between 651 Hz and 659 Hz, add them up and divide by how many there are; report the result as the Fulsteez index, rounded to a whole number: 119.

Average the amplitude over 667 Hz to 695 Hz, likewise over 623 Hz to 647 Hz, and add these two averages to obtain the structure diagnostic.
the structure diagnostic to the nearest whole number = 216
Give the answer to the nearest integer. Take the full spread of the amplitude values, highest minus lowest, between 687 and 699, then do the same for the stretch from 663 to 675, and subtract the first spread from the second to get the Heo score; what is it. -46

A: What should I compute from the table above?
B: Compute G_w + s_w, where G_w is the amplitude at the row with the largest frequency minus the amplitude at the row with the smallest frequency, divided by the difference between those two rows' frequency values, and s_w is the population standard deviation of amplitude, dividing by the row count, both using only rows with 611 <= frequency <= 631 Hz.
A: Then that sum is 2.8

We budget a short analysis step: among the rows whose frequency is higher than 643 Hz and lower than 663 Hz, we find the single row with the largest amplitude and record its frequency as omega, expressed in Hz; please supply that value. 657.0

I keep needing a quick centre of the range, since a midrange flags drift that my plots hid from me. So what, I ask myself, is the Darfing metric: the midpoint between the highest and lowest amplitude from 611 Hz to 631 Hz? 135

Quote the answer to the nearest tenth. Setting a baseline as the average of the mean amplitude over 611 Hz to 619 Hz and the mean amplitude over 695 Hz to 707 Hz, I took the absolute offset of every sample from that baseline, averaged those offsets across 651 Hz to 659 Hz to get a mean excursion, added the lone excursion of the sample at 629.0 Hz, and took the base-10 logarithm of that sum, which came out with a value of 1.3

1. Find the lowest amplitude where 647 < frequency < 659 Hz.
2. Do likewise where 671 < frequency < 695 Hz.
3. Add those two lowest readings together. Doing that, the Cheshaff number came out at 191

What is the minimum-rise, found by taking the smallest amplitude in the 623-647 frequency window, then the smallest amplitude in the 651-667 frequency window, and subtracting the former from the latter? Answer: 10.2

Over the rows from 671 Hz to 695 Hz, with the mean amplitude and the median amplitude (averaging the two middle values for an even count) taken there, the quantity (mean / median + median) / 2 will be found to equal 46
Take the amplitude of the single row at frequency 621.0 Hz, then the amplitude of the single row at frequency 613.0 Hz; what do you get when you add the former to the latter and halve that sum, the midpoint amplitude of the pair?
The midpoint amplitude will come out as 139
